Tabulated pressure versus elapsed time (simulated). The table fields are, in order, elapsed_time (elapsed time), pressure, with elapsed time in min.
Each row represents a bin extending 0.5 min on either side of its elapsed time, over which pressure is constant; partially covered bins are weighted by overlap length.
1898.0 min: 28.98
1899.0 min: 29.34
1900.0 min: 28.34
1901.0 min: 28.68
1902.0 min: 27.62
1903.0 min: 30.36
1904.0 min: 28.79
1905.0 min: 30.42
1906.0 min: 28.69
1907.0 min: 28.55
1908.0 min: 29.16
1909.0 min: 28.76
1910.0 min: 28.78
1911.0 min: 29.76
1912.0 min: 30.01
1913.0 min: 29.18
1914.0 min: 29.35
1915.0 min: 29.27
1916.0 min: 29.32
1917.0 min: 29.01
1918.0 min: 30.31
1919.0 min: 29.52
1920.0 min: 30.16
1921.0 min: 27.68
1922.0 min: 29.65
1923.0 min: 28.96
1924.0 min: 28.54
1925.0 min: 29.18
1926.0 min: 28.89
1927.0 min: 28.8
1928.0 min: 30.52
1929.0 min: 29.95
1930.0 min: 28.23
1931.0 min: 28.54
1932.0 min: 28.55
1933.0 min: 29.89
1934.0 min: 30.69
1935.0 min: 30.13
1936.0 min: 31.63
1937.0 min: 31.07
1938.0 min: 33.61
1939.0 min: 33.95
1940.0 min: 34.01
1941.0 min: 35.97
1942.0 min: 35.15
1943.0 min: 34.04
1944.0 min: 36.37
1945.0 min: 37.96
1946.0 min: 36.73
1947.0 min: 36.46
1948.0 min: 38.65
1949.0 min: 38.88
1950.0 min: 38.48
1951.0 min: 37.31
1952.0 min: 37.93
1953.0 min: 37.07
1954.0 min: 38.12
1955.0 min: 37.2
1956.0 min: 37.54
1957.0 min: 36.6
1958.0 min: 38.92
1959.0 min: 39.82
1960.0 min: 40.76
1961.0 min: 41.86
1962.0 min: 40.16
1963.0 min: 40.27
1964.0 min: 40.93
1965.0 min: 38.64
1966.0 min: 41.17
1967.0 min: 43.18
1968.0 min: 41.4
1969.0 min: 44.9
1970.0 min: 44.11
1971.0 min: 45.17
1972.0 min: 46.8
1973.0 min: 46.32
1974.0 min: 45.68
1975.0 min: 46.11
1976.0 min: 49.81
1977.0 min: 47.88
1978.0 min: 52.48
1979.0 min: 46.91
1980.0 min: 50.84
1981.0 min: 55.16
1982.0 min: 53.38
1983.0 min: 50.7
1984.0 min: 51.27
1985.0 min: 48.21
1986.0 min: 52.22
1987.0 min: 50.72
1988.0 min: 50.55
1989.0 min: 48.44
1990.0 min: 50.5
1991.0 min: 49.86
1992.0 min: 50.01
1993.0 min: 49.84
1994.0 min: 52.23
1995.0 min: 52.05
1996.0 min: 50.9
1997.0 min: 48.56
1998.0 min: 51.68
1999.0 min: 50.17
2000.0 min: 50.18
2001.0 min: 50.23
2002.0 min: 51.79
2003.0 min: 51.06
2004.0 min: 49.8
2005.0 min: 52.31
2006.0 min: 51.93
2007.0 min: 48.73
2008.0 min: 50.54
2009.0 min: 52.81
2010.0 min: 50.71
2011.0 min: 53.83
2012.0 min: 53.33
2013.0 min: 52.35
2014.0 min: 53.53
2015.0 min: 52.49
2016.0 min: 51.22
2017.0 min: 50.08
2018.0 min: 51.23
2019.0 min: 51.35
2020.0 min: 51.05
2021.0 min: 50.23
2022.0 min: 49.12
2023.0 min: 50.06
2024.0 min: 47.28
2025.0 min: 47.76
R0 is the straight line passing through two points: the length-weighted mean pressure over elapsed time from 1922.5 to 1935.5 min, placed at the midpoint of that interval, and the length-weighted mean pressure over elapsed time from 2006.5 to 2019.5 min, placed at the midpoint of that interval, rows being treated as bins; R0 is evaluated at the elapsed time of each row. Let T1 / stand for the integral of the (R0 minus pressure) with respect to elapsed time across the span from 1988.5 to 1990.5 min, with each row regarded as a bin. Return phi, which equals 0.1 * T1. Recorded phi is -0.8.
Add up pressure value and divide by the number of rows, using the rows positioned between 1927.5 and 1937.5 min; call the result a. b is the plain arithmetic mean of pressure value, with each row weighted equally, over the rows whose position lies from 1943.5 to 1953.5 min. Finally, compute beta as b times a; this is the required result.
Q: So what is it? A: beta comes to 1125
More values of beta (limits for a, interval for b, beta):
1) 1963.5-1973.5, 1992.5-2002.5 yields 2196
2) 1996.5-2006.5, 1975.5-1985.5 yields 2572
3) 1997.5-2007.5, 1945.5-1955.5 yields 1914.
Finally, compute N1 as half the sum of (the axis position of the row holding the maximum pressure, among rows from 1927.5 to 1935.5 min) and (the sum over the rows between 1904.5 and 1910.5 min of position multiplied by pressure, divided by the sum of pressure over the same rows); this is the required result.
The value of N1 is 1920.7 min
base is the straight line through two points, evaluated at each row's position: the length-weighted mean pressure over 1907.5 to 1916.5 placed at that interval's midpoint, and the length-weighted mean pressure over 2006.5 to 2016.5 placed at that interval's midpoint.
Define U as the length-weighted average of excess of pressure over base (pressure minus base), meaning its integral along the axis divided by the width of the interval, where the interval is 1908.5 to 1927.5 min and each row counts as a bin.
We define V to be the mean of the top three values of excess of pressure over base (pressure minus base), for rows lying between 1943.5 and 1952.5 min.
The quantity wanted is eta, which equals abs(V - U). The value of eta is 3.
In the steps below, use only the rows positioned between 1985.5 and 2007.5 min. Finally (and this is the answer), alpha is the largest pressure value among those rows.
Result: 52.31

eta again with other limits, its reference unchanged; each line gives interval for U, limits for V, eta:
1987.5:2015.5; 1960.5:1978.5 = 5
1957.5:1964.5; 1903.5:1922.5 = 2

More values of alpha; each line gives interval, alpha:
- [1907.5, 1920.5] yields 30.31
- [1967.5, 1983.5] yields 55.16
